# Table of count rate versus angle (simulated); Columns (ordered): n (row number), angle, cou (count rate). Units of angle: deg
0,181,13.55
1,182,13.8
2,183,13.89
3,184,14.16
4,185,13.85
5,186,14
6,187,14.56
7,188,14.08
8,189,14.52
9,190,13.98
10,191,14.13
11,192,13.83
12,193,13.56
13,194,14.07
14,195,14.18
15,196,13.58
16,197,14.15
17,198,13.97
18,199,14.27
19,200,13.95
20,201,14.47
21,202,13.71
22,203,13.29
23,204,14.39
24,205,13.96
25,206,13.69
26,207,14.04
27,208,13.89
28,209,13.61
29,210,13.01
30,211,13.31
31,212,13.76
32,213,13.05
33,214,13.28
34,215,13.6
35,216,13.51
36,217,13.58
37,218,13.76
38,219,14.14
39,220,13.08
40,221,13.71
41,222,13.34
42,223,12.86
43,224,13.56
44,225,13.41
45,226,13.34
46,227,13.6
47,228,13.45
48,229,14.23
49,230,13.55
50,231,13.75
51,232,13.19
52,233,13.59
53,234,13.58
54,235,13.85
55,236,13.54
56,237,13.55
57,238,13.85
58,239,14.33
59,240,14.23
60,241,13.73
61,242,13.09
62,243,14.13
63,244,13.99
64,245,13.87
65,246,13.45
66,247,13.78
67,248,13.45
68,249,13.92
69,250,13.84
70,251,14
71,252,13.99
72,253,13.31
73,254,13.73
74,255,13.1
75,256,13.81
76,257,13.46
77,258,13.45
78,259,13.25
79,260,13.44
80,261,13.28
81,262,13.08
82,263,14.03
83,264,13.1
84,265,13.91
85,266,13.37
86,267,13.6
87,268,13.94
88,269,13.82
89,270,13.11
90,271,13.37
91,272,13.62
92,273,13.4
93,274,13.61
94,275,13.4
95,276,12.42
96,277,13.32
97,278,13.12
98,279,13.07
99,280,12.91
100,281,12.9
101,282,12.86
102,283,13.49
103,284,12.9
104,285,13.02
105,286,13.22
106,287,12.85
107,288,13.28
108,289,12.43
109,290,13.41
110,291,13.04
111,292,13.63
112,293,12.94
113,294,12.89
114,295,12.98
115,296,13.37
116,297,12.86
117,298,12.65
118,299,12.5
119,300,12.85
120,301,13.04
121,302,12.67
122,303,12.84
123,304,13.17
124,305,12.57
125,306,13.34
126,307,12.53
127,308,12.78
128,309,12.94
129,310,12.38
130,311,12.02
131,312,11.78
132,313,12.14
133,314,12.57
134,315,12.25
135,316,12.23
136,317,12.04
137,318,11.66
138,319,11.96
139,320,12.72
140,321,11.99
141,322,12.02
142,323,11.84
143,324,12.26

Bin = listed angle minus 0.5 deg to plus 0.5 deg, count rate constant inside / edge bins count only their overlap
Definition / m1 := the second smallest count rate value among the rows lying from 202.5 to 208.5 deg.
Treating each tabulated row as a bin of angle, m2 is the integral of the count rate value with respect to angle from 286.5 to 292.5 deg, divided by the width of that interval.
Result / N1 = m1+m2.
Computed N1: 26.8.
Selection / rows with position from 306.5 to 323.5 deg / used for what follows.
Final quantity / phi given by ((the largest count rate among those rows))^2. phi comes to 167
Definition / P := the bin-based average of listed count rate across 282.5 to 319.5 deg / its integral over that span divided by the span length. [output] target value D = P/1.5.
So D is 8.5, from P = 12.7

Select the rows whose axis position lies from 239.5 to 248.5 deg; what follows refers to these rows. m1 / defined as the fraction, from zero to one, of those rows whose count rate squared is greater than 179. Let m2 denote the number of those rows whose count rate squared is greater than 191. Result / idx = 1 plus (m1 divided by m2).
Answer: 1.22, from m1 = 0.89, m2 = 4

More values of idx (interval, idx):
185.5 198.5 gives 1.09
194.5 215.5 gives 1.08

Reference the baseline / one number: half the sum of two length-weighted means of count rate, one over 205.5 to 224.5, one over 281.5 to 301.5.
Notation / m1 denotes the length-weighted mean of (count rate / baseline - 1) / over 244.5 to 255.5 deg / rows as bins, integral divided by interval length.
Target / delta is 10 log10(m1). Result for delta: -15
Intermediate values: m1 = 0.031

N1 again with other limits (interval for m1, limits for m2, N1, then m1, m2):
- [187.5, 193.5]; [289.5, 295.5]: 27.0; 13.83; 13.15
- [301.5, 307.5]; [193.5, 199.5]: 26.6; 12.57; 14.04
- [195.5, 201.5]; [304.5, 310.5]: 26.7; 13.95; 12.76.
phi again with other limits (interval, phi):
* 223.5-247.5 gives 205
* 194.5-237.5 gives 209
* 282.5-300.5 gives 186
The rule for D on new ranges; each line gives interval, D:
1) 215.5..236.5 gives 9.0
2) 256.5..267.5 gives 9.0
